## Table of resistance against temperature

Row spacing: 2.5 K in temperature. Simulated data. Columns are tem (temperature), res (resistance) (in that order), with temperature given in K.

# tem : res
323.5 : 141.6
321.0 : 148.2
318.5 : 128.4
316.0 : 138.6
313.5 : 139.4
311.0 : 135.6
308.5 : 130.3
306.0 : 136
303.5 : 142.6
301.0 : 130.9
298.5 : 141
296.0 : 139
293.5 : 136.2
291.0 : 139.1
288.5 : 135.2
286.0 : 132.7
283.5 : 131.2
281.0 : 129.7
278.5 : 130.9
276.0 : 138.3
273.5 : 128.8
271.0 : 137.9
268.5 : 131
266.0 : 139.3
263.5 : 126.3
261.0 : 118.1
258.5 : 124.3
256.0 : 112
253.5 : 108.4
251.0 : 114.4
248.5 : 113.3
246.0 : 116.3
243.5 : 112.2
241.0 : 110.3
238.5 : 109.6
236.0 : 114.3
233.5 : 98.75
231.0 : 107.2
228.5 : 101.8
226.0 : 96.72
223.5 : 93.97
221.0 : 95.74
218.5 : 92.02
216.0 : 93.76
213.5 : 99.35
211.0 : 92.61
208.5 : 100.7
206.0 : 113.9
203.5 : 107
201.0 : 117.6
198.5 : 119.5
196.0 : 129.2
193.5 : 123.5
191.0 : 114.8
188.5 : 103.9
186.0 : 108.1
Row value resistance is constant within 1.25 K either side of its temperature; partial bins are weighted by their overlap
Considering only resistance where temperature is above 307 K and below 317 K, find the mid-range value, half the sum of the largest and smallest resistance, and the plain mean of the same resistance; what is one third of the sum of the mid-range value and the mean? 90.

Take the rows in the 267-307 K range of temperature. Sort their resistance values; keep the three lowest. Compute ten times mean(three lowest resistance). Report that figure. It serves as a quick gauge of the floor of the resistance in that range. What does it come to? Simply 1298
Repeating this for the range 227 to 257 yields 1026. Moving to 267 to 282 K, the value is 1298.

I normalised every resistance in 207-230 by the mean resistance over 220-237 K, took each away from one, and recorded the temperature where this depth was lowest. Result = 228.5 K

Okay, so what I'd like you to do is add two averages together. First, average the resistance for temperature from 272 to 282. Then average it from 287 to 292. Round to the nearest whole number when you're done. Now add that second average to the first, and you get 269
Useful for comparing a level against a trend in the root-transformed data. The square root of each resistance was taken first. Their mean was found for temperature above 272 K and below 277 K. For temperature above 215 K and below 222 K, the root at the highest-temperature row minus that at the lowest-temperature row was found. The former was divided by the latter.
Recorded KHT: 114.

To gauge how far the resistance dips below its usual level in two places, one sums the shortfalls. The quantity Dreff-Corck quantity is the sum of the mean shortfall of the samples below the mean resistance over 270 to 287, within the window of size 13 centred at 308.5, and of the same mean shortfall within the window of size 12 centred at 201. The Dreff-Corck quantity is 11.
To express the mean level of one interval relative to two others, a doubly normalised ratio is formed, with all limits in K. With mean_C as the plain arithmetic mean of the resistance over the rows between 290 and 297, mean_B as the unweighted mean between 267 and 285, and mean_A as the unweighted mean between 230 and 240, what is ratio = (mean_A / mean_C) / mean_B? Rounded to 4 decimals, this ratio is 0.0059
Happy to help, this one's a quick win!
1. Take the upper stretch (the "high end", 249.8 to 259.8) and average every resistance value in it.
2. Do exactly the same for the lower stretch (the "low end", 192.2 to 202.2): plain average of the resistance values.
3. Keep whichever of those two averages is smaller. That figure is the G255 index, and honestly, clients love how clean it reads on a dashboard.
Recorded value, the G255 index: 115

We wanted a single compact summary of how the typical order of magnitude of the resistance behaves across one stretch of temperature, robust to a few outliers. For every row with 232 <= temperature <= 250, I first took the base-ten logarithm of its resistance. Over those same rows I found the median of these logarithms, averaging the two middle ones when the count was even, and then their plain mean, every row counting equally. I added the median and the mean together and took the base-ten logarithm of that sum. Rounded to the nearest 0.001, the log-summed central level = 0.612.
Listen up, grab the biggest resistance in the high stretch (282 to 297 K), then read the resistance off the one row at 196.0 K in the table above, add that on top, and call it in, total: 268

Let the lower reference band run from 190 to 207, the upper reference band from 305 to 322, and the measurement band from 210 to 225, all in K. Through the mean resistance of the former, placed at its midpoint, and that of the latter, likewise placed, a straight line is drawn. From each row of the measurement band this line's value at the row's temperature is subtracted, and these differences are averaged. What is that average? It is -26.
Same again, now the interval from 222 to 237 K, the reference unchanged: -21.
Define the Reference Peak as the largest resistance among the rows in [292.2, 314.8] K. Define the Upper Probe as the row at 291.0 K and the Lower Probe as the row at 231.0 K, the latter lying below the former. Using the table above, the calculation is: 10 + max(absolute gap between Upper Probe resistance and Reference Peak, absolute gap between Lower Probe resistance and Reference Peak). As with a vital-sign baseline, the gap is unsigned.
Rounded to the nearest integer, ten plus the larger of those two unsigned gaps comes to 45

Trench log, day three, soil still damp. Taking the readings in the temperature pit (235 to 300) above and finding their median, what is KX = 129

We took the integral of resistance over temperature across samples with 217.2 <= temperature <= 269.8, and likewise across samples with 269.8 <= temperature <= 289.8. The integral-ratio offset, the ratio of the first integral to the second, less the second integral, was -2660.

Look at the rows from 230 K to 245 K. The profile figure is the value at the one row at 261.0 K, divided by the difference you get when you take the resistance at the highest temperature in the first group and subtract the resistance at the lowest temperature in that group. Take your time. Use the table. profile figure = 24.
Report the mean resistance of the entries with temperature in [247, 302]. 129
